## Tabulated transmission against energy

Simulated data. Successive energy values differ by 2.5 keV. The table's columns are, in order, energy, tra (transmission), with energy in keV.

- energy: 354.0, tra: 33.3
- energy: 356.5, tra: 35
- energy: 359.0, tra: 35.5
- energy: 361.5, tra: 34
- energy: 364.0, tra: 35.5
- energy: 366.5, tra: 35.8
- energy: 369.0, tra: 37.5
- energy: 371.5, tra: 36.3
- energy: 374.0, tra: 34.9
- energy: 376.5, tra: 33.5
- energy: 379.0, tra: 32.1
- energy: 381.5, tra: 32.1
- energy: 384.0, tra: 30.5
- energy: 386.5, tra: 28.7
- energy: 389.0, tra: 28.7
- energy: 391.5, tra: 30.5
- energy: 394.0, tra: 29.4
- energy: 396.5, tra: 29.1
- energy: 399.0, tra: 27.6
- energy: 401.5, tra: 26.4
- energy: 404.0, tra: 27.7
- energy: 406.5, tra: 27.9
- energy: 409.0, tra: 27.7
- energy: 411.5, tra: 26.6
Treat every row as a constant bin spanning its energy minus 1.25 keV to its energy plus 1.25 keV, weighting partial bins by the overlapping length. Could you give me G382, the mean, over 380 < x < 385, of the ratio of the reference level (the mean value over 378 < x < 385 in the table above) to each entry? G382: 1.01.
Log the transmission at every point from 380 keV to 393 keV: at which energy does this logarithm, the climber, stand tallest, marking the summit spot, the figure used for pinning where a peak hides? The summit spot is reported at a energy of 381.5 keV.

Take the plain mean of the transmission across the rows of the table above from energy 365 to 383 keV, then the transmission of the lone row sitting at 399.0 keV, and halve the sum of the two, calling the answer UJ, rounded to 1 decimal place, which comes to 31.1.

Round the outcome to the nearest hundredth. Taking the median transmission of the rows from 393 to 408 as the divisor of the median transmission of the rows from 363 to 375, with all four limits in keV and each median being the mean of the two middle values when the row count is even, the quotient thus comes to 1.29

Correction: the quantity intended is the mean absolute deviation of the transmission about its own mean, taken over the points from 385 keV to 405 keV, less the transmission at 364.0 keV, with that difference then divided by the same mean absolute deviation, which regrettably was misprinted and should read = -36.0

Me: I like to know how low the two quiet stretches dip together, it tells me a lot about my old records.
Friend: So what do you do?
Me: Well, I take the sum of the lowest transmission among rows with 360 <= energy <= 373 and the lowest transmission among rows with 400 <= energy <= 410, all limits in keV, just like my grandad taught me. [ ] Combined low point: 60.4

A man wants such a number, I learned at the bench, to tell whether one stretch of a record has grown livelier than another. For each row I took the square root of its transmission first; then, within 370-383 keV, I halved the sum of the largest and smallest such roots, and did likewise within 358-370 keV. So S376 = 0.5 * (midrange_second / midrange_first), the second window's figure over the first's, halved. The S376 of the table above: 0.511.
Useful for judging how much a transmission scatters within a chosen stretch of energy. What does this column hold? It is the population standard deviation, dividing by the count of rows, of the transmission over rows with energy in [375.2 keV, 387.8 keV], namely 1.6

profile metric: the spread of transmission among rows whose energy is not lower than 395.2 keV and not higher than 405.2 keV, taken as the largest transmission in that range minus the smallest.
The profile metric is 2.7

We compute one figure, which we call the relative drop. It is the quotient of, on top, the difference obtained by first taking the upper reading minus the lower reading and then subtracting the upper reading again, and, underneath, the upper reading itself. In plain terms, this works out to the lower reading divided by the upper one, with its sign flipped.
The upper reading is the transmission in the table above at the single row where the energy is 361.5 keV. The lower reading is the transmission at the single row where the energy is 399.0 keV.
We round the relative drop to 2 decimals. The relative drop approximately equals -0.81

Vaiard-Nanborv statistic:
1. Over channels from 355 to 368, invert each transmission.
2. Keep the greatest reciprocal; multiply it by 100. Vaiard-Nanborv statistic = 2.9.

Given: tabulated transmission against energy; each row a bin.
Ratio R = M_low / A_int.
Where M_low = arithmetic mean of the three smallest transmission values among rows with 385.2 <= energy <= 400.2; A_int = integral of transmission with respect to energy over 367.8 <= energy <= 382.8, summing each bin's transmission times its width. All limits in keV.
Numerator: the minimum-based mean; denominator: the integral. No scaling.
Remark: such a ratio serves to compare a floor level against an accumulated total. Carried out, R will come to 0.0549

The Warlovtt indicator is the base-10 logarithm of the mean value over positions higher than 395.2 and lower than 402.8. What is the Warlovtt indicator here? 1.44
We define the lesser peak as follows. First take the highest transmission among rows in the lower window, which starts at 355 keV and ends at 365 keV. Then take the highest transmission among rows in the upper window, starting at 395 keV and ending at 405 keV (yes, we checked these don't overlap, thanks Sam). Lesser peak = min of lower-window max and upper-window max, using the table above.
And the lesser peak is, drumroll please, 29.1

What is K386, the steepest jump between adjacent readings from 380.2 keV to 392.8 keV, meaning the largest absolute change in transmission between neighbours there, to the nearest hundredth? 1.80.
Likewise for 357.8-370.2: 1.70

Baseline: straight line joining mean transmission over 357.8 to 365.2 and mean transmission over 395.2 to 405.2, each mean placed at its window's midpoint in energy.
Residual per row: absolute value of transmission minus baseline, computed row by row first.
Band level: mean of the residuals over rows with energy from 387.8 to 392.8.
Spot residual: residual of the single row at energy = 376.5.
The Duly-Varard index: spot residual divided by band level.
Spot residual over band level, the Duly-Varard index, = 1.2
